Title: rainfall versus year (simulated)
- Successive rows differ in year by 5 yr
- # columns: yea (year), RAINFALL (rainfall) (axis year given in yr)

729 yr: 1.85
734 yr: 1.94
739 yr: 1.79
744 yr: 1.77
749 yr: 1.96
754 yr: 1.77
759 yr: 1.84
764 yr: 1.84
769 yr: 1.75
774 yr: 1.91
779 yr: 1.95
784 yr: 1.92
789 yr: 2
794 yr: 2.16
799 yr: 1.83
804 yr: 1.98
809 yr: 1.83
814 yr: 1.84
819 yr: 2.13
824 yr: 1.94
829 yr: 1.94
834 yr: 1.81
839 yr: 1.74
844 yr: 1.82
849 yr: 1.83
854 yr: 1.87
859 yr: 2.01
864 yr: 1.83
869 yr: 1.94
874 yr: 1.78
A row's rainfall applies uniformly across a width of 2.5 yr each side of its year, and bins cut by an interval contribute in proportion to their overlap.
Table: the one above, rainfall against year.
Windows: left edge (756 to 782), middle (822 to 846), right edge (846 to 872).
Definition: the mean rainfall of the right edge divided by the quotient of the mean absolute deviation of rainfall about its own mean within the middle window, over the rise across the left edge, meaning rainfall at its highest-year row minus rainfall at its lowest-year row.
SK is 2.9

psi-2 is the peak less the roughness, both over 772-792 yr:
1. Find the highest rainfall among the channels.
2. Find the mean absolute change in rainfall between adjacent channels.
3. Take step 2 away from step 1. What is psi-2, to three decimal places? 1.950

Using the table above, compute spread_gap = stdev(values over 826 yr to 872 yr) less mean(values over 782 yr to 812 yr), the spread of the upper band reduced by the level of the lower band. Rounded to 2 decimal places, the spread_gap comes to -1.87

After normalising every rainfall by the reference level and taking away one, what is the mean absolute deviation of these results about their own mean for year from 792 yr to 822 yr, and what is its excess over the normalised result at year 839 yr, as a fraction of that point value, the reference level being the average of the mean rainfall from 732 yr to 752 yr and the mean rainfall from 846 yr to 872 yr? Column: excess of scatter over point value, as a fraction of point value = -1.9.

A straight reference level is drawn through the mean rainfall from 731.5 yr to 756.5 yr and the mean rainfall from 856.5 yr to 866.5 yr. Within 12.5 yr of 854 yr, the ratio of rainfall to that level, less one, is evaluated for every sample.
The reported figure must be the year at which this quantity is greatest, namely 859 yr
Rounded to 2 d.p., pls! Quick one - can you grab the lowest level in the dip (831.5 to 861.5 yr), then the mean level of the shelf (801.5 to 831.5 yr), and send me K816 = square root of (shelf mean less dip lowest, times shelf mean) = 0.63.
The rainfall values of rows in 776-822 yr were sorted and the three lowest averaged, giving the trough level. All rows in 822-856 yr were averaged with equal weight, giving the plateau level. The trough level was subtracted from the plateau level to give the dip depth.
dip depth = 0.02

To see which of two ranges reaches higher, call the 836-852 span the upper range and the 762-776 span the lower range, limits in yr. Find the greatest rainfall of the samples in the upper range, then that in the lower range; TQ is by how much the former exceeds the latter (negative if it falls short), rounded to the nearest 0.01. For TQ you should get -0.08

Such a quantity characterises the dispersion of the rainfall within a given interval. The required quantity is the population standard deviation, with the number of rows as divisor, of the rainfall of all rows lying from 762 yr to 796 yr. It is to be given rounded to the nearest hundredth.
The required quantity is 0.12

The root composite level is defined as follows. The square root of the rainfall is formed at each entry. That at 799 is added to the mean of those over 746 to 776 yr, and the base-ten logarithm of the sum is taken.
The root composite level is 0.433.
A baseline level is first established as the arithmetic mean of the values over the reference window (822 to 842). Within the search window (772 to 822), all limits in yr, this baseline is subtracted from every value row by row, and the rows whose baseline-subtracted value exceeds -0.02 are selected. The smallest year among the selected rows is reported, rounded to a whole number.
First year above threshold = 774 yr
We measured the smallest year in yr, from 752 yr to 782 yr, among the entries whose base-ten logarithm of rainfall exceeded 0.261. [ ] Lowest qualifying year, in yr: 759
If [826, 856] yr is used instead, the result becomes 829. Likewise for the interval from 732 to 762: 734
